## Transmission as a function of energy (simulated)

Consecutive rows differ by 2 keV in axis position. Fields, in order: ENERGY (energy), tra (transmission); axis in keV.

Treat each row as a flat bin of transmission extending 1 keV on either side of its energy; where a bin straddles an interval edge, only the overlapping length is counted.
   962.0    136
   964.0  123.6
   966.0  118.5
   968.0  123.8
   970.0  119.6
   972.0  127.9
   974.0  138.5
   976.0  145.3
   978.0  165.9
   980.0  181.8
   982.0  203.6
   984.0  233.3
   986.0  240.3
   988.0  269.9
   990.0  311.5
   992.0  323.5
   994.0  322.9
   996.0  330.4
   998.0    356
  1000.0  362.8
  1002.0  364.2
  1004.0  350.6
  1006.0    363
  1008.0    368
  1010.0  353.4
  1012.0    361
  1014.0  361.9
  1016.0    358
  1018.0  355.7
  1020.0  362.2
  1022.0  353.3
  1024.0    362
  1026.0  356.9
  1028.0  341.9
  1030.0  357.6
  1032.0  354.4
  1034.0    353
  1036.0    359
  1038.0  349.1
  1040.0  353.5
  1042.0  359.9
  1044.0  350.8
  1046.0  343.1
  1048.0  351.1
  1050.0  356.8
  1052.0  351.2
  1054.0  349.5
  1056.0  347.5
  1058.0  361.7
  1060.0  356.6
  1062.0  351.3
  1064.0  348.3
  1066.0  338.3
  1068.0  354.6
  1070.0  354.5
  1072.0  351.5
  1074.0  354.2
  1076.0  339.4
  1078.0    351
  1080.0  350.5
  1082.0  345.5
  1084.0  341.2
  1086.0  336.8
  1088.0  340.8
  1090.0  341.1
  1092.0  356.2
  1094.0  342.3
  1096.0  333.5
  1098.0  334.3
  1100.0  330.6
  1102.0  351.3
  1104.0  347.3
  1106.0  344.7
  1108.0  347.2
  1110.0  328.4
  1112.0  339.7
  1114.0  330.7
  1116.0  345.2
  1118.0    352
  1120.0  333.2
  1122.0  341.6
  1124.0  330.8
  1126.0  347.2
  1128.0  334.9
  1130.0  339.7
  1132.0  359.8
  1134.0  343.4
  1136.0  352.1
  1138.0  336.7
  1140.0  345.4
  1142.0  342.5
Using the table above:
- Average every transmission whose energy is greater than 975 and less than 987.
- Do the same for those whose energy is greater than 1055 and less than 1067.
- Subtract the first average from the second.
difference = 156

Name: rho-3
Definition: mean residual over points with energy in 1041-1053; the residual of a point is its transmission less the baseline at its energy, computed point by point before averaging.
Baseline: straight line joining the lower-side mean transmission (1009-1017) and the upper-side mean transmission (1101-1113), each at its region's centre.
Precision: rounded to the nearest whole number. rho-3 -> -1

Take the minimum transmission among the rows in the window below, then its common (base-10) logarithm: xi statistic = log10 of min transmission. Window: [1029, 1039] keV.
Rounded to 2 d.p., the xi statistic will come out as 2.54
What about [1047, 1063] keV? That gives 2.54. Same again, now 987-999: 2.43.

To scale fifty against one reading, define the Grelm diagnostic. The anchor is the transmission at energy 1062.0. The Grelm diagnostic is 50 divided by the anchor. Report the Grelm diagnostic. 0.142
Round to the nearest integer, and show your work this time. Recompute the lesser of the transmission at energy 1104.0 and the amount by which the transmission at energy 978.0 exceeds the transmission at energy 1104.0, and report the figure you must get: -181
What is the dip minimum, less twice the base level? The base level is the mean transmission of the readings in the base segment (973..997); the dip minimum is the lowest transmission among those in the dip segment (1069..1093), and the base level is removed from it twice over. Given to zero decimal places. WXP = -141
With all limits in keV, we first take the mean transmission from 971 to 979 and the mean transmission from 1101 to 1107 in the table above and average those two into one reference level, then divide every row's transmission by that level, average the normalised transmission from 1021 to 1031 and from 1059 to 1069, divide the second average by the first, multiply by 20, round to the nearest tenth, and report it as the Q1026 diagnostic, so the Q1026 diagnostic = 19.7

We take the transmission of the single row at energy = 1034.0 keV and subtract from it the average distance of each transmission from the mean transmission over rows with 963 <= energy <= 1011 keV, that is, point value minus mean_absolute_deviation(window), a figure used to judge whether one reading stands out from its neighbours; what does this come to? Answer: 263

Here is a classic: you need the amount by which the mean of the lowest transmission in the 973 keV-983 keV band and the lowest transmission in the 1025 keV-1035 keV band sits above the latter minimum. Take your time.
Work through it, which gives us -102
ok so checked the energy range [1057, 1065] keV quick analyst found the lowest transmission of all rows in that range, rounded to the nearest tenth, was 348.3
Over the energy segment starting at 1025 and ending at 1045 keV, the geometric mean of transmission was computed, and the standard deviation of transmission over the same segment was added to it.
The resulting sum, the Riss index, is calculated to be 359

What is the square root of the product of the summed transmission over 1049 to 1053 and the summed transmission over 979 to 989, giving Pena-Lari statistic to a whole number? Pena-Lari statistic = 894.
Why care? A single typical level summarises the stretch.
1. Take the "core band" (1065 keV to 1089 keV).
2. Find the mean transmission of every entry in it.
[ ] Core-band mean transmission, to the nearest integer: 347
